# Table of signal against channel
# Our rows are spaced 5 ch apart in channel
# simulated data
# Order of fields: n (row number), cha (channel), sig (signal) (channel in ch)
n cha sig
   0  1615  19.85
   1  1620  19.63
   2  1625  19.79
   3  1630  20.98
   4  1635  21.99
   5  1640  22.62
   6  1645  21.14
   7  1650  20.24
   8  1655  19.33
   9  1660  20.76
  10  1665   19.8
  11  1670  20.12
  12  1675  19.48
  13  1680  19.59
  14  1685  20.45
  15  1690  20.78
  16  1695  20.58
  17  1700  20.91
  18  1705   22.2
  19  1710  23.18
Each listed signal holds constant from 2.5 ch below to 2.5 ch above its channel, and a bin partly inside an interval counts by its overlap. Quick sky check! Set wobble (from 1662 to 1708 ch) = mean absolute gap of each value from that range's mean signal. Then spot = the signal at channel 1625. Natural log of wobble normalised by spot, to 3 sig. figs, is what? -3.48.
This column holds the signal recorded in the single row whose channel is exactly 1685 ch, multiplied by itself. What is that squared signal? 418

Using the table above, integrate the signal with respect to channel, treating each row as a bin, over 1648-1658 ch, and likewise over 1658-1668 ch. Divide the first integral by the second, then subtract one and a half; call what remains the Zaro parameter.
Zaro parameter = -0.52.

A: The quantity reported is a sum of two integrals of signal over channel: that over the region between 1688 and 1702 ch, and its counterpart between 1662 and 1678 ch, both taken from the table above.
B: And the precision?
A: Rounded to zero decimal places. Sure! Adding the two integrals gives 608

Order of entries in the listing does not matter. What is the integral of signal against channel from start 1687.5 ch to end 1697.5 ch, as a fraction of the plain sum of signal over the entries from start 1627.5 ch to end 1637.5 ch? 4.8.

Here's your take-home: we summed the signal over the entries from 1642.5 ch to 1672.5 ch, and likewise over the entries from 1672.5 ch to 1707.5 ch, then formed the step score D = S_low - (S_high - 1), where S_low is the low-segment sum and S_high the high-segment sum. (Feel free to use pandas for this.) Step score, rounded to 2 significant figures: -22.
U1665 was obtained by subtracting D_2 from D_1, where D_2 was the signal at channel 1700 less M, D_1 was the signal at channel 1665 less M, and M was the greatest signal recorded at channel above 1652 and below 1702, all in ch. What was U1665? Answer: -1.1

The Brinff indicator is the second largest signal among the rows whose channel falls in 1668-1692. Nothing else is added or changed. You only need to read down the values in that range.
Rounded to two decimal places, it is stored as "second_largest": 20.45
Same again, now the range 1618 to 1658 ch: 21.99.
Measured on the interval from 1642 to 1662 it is 20.76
